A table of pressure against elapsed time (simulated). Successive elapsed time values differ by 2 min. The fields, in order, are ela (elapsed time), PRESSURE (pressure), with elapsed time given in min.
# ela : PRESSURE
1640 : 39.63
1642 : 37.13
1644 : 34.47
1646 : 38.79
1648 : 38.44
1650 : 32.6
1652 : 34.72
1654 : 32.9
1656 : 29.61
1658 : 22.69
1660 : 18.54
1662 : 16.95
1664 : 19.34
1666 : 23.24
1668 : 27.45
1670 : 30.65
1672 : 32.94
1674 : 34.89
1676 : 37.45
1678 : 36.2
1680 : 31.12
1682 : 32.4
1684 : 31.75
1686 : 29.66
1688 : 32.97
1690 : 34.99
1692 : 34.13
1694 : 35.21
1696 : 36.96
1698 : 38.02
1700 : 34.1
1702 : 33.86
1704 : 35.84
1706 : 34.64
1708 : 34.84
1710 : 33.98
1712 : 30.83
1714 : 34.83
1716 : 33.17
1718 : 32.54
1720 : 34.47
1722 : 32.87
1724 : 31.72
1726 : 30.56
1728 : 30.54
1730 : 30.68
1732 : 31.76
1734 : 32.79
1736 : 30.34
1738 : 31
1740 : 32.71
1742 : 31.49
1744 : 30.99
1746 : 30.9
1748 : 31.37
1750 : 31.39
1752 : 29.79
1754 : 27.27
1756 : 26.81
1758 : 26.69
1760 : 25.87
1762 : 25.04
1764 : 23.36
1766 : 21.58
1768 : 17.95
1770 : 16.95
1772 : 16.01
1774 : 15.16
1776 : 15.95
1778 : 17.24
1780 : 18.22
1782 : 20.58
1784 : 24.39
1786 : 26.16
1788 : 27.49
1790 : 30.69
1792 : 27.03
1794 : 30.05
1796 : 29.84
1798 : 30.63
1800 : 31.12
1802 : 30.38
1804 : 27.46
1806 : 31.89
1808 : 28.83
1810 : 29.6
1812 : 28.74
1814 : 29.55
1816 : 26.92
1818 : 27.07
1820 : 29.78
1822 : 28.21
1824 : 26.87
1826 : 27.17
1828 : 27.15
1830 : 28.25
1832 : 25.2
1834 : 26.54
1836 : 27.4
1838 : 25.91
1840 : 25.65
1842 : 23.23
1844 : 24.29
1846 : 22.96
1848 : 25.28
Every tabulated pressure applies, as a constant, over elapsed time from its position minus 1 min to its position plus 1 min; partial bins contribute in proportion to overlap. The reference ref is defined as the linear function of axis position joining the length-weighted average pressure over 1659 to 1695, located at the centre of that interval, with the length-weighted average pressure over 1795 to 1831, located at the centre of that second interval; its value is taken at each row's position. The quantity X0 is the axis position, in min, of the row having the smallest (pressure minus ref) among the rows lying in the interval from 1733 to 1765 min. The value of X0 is 1764 min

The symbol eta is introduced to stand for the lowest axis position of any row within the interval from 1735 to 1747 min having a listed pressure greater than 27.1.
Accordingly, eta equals 1736 min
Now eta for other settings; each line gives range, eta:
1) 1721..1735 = 1722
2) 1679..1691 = 1680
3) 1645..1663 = 1646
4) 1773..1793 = 1788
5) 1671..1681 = 1672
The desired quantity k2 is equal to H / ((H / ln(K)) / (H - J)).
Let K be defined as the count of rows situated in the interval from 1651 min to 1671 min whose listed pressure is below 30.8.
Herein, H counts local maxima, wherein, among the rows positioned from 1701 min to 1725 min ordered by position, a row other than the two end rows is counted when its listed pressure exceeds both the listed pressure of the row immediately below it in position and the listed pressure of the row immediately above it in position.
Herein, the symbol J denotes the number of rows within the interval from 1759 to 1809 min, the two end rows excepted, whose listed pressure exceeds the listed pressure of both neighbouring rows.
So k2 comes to 0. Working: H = 4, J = 4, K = 8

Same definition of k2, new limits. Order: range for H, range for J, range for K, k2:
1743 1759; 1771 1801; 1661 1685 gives -2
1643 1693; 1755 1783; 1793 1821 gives 12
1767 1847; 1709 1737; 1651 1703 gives 18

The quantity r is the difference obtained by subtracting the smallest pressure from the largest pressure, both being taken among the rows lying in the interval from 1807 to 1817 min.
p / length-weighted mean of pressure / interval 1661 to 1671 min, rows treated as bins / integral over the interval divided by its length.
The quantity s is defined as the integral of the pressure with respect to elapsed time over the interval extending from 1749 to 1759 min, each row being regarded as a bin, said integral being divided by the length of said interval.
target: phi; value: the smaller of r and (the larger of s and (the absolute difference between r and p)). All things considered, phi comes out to 3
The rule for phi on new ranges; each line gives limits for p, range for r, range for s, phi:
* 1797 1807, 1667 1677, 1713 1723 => 10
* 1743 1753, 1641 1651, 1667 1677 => 6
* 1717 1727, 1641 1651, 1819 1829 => 6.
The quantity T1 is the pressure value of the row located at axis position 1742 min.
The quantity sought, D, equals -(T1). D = -31.5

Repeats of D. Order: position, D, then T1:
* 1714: -34.8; 34.83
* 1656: -29.6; 29.61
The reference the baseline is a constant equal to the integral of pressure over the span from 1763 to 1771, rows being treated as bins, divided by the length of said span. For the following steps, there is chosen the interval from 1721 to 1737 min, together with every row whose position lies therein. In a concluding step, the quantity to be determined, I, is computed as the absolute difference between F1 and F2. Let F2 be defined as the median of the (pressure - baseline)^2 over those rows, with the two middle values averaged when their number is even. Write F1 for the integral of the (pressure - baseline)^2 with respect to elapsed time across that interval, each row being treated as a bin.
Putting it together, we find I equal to 1985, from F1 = 2112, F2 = 127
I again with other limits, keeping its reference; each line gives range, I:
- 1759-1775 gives 240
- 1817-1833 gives 873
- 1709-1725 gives 2598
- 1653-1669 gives 683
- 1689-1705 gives 3610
